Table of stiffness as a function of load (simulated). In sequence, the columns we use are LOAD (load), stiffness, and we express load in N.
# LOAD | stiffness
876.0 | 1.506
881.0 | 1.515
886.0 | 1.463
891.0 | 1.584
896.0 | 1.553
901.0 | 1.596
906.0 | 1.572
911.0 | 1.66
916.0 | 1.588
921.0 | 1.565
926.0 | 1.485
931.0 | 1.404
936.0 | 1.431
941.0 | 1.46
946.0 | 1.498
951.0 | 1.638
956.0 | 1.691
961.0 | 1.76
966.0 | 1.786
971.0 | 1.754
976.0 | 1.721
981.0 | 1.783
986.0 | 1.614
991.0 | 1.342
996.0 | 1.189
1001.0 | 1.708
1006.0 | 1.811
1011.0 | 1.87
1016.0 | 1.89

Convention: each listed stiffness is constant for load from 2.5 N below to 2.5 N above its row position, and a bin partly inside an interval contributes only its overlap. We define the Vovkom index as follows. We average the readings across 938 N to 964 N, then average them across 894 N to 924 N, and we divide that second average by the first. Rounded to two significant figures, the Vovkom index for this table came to 0.99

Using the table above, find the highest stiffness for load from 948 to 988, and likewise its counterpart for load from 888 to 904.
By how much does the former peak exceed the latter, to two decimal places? 0.19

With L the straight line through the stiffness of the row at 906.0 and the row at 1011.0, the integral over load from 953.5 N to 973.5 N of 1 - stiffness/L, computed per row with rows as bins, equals -0.14 N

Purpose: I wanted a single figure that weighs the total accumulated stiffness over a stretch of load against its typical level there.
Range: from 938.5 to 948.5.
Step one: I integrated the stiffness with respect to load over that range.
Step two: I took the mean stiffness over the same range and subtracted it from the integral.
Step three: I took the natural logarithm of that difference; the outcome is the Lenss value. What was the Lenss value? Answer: 2.59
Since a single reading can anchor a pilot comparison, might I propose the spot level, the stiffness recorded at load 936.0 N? 1.431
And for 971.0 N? 1.754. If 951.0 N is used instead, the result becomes 1.638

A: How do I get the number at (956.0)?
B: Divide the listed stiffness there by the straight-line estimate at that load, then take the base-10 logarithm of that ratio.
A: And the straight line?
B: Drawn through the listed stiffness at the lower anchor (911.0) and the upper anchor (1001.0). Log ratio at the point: 0.00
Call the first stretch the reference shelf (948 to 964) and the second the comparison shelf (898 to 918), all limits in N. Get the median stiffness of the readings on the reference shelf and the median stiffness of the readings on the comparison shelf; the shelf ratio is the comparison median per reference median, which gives 0.94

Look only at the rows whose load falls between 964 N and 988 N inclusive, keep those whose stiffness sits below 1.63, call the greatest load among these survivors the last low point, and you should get 986.0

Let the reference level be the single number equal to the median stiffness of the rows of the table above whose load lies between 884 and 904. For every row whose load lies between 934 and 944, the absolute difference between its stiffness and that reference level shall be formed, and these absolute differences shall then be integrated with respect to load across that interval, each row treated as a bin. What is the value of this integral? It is 1.2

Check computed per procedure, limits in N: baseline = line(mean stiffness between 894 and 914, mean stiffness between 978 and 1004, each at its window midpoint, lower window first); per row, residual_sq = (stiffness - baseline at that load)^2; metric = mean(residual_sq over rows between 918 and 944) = 0.014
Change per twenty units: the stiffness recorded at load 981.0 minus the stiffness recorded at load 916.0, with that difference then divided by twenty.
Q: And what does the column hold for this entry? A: 0.010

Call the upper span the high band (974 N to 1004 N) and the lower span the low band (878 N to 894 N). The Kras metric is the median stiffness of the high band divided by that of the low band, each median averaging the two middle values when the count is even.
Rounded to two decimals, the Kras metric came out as 1.10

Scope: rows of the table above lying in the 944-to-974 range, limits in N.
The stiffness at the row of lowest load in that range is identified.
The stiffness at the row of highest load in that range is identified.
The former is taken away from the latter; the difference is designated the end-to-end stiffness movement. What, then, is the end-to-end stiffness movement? 0.26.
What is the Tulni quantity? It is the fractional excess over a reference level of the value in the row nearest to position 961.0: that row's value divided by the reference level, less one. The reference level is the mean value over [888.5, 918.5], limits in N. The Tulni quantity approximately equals 0.11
